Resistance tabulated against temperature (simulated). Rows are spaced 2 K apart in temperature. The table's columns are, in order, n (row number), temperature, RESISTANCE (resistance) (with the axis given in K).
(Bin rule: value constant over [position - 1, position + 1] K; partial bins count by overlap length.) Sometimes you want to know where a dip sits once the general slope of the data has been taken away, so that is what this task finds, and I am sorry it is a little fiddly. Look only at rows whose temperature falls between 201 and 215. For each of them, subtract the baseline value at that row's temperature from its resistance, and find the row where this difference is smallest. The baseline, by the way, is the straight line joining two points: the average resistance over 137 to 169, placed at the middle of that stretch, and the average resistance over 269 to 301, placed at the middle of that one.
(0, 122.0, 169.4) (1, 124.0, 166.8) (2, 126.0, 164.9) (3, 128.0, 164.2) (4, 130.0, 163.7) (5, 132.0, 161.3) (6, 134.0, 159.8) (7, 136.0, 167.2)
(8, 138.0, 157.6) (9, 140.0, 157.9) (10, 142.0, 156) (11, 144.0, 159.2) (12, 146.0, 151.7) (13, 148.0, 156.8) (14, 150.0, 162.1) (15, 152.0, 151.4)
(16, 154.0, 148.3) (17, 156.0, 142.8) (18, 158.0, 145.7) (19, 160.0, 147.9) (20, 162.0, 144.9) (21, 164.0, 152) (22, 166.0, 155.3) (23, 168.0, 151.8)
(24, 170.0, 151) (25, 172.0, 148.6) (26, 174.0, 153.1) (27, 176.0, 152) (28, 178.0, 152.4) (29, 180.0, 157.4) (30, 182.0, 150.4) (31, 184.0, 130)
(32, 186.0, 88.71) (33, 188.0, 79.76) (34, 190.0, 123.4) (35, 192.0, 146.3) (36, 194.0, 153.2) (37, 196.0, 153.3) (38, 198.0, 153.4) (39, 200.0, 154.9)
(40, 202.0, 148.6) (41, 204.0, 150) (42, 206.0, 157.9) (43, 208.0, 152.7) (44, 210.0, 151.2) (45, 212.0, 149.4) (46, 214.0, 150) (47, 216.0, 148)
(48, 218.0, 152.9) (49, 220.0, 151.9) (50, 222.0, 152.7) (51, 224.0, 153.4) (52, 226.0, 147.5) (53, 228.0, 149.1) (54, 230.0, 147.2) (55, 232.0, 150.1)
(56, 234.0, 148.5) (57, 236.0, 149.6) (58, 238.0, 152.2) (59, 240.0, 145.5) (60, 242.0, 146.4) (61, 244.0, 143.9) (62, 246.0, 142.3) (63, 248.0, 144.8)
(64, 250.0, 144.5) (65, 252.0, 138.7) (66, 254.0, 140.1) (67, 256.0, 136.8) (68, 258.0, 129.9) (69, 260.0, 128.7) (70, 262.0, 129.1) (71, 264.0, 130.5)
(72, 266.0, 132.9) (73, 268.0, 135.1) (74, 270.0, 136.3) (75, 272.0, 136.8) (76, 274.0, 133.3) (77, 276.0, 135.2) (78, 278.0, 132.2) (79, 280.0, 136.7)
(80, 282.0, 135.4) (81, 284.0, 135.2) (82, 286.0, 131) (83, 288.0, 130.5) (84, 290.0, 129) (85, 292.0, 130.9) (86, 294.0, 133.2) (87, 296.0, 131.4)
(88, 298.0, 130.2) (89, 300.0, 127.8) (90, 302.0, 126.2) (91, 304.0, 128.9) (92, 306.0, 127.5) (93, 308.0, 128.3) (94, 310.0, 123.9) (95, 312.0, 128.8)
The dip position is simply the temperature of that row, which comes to 202.0 K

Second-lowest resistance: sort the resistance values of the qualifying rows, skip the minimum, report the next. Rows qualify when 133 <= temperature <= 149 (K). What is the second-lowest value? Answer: 156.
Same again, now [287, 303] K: 127.8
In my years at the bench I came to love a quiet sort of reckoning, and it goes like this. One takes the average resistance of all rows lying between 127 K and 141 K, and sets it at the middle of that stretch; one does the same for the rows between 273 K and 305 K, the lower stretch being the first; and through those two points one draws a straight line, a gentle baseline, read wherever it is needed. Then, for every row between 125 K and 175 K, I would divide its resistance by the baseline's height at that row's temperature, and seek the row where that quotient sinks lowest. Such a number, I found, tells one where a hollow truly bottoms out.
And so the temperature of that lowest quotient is 156.0 K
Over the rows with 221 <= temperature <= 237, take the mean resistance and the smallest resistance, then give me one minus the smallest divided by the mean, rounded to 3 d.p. 0.017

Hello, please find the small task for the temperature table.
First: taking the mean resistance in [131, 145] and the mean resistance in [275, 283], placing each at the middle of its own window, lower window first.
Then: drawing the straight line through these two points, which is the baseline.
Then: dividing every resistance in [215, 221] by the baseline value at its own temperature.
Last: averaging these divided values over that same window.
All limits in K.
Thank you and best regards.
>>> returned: 1.04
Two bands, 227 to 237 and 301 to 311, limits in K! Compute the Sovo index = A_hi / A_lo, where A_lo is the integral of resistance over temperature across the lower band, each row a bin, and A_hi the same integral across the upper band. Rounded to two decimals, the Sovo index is 0.85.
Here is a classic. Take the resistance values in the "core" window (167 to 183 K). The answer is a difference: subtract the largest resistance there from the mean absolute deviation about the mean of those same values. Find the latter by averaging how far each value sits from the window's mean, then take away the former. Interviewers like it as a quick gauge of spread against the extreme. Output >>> -156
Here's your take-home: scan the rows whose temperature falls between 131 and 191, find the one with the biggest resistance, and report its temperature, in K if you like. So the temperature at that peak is 136.0 K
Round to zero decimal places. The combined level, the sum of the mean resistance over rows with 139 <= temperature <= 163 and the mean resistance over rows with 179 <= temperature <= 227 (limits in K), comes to 296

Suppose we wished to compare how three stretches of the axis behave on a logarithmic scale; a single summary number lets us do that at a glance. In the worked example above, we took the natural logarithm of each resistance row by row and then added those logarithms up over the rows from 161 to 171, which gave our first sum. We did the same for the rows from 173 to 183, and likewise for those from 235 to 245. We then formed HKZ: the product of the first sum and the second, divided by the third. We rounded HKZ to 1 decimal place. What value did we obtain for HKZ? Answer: 25.3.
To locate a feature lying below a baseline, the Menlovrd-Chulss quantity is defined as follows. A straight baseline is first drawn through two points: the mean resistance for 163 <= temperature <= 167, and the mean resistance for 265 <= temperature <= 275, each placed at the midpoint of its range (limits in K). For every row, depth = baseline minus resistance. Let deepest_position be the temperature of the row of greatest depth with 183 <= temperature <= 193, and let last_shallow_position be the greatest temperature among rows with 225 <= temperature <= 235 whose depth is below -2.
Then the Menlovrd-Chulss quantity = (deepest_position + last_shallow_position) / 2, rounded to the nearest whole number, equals 211 K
